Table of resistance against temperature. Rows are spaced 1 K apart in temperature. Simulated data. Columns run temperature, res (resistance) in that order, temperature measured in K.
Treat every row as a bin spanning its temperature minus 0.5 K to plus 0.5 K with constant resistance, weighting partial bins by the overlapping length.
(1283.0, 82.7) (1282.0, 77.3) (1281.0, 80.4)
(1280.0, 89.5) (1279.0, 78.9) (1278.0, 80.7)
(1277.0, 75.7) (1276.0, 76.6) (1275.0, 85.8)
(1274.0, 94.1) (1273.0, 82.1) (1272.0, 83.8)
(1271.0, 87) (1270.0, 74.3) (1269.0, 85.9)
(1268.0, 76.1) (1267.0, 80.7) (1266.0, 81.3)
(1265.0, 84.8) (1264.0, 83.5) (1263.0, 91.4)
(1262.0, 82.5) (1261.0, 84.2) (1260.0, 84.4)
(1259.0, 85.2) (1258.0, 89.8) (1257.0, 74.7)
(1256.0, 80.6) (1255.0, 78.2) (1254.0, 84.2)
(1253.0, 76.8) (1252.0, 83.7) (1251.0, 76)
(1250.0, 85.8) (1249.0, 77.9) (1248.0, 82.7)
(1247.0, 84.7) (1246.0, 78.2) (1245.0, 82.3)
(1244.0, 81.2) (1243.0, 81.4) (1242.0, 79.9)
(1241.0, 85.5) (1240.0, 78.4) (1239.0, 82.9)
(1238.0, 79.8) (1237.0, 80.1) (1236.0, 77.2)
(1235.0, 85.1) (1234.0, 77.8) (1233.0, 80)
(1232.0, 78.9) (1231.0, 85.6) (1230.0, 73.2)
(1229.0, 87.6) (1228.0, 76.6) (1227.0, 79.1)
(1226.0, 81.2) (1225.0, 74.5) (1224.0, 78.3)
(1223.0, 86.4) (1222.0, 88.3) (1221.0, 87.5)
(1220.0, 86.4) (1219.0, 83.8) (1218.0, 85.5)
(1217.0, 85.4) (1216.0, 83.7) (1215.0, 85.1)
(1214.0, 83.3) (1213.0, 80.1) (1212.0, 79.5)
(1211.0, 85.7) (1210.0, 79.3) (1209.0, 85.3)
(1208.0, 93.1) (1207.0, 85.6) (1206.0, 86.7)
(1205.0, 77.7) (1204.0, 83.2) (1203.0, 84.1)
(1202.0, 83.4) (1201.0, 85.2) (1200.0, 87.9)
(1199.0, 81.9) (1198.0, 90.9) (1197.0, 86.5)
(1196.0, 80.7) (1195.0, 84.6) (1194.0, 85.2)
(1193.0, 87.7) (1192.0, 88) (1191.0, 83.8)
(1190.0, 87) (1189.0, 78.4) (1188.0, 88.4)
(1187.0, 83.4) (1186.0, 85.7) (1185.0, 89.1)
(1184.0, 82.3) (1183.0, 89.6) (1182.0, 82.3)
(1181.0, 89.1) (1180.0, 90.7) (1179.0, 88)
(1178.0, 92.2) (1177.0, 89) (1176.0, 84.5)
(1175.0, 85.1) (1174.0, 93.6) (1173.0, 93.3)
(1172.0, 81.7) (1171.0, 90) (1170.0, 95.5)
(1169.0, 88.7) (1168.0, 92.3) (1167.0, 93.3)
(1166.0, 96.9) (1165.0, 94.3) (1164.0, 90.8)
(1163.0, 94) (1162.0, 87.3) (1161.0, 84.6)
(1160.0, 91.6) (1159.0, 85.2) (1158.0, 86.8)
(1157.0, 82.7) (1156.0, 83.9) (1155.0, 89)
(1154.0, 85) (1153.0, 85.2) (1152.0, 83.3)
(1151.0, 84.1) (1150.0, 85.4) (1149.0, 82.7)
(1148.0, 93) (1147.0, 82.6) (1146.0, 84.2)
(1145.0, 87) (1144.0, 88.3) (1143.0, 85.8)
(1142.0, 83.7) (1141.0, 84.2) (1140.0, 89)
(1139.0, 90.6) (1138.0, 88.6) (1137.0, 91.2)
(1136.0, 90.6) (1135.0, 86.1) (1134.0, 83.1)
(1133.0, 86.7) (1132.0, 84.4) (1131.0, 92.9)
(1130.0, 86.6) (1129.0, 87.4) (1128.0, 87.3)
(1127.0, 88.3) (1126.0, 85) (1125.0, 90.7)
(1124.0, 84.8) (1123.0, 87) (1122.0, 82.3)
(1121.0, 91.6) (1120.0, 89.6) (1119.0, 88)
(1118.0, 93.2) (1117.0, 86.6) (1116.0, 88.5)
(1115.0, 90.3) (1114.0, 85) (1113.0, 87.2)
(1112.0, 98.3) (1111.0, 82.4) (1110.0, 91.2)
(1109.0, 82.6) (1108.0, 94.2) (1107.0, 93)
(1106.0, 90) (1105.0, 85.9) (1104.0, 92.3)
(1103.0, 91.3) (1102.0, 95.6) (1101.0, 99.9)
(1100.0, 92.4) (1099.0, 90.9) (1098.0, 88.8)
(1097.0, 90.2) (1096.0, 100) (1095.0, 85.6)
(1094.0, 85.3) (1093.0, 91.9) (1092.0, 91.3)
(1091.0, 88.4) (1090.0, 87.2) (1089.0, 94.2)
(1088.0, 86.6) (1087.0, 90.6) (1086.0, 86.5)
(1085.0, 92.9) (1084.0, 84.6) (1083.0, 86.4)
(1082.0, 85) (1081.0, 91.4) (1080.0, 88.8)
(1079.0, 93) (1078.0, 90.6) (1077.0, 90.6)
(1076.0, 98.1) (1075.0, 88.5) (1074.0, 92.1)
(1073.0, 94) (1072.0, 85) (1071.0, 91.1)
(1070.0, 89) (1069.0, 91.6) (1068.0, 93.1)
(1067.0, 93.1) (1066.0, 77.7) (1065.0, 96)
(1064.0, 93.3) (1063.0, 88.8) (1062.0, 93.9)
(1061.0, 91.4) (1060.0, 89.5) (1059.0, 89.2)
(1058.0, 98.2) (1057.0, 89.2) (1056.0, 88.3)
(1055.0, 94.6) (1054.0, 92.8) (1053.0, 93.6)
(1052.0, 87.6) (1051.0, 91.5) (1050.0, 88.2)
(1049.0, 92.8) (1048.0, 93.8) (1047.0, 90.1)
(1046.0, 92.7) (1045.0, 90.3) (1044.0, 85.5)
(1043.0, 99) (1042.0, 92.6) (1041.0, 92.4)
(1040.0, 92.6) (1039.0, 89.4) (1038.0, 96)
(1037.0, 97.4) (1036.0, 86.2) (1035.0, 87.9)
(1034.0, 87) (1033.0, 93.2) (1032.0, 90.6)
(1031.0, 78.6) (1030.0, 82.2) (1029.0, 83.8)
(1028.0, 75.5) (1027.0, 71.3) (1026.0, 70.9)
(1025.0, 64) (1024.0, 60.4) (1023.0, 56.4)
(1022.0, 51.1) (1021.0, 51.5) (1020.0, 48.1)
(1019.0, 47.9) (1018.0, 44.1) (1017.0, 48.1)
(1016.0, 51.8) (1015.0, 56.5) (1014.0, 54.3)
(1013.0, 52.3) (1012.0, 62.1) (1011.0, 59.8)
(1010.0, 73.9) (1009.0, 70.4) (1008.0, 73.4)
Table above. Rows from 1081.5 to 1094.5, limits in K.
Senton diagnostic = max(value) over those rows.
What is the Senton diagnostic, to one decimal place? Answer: 94.2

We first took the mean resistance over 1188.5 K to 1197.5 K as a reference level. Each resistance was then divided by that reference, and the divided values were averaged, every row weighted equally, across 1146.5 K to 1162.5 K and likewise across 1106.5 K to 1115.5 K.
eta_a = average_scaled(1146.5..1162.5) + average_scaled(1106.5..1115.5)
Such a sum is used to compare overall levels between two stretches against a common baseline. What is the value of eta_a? 2.07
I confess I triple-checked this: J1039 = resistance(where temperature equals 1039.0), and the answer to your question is 89.4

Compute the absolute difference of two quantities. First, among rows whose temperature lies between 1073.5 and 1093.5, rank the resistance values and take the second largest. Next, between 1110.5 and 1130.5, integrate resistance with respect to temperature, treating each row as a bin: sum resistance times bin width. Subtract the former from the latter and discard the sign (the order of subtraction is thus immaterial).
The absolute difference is 1666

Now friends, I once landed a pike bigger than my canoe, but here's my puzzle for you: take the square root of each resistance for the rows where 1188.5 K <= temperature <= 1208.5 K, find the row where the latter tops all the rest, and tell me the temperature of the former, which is 1208.0 K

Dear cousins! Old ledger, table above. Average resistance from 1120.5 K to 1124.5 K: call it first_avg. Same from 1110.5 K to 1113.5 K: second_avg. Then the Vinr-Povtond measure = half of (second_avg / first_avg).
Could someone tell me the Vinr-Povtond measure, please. 0.517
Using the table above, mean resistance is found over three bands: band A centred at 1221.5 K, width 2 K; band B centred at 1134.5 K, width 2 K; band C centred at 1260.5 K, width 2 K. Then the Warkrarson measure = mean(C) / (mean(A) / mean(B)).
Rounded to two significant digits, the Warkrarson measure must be 81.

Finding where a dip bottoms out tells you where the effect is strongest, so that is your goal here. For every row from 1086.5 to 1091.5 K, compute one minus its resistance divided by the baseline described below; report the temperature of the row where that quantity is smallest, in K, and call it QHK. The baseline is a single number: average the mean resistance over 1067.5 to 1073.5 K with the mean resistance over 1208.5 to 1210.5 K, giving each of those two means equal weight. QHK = 1089.0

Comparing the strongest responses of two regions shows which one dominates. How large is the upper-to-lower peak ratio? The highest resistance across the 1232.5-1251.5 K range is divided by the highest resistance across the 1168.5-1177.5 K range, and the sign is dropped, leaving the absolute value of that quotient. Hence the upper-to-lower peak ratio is 0.90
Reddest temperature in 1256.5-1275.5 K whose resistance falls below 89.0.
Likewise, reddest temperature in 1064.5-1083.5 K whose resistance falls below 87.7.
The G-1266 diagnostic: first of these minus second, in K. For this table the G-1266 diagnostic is 192 K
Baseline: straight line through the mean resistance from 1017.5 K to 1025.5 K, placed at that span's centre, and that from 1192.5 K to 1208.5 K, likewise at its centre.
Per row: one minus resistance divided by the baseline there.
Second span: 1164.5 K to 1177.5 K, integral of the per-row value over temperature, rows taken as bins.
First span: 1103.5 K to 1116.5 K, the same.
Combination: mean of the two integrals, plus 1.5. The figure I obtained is -1.3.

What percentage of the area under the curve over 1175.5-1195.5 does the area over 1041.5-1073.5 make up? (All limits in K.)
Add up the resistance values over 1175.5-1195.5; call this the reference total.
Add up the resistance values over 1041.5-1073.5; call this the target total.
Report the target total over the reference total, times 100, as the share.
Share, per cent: 169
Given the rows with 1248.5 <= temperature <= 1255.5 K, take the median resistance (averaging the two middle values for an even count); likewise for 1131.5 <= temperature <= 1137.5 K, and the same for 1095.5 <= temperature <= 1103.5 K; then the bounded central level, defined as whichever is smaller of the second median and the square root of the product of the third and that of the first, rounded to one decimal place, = 84.8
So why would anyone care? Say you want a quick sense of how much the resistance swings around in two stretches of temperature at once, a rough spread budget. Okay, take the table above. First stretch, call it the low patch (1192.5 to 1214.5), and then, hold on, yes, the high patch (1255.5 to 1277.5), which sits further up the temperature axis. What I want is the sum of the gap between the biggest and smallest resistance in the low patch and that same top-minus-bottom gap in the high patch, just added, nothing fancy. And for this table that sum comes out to 35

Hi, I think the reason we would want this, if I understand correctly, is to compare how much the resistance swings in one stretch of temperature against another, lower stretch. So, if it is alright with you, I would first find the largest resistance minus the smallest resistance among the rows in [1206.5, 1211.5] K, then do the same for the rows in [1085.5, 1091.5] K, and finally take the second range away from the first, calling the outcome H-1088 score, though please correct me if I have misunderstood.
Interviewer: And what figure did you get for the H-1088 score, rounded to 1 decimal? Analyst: 6.1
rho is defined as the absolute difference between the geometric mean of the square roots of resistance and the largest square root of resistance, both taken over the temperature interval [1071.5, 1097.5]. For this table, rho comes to 0.52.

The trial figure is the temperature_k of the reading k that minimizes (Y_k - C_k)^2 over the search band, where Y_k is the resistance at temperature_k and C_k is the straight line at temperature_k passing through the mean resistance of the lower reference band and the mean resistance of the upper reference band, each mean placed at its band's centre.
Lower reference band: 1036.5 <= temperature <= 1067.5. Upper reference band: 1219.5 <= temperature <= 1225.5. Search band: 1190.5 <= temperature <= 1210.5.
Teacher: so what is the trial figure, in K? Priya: 1195.0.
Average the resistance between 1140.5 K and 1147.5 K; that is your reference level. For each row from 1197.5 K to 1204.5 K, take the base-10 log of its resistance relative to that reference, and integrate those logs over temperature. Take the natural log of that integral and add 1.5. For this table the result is -4.6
